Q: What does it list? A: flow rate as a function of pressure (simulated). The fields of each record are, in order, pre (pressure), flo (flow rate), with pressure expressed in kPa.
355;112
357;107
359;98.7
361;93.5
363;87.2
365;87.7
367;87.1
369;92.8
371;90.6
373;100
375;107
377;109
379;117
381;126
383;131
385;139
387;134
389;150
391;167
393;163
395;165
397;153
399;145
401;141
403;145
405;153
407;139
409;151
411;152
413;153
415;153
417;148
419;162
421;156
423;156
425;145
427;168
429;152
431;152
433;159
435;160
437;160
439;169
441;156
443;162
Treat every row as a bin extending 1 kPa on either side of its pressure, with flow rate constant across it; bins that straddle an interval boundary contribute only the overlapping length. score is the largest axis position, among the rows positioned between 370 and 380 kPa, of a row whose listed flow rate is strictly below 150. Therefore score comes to 379 kPa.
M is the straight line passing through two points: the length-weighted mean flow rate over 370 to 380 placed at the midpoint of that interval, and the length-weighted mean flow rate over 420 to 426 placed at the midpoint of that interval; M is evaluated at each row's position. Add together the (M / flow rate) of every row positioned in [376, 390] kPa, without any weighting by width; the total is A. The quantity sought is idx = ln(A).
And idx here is 1.8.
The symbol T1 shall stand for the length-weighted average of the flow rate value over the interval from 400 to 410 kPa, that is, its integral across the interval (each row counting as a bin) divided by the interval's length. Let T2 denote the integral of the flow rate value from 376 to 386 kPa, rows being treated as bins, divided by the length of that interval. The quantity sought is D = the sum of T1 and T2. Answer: 270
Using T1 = 146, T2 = 124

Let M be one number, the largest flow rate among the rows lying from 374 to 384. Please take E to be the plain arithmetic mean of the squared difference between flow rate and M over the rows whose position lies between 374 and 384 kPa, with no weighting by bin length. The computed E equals 256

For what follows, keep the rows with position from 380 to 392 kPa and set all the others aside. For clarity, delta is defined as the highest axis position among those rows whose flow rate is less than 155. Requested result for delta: 389 kPa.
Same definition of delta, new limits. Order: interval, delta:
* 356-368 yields 367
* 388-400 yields 399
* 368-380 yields 379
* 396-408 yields 407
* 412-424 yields 417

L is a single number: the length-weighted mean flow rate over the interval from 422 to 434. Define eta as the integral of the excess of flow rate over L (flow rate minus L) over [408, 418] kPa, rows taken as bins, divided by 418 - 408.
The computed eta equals -4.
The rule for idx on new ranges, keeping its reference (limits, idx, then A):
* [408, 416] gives 1.3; 4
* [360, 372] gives 1.9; 6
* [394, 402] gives 1.2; 3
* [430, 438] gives 1.4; 4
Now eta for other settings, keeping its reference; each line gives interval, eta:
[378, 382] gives -34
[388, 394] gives 5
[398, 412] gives -9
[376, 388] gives -29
